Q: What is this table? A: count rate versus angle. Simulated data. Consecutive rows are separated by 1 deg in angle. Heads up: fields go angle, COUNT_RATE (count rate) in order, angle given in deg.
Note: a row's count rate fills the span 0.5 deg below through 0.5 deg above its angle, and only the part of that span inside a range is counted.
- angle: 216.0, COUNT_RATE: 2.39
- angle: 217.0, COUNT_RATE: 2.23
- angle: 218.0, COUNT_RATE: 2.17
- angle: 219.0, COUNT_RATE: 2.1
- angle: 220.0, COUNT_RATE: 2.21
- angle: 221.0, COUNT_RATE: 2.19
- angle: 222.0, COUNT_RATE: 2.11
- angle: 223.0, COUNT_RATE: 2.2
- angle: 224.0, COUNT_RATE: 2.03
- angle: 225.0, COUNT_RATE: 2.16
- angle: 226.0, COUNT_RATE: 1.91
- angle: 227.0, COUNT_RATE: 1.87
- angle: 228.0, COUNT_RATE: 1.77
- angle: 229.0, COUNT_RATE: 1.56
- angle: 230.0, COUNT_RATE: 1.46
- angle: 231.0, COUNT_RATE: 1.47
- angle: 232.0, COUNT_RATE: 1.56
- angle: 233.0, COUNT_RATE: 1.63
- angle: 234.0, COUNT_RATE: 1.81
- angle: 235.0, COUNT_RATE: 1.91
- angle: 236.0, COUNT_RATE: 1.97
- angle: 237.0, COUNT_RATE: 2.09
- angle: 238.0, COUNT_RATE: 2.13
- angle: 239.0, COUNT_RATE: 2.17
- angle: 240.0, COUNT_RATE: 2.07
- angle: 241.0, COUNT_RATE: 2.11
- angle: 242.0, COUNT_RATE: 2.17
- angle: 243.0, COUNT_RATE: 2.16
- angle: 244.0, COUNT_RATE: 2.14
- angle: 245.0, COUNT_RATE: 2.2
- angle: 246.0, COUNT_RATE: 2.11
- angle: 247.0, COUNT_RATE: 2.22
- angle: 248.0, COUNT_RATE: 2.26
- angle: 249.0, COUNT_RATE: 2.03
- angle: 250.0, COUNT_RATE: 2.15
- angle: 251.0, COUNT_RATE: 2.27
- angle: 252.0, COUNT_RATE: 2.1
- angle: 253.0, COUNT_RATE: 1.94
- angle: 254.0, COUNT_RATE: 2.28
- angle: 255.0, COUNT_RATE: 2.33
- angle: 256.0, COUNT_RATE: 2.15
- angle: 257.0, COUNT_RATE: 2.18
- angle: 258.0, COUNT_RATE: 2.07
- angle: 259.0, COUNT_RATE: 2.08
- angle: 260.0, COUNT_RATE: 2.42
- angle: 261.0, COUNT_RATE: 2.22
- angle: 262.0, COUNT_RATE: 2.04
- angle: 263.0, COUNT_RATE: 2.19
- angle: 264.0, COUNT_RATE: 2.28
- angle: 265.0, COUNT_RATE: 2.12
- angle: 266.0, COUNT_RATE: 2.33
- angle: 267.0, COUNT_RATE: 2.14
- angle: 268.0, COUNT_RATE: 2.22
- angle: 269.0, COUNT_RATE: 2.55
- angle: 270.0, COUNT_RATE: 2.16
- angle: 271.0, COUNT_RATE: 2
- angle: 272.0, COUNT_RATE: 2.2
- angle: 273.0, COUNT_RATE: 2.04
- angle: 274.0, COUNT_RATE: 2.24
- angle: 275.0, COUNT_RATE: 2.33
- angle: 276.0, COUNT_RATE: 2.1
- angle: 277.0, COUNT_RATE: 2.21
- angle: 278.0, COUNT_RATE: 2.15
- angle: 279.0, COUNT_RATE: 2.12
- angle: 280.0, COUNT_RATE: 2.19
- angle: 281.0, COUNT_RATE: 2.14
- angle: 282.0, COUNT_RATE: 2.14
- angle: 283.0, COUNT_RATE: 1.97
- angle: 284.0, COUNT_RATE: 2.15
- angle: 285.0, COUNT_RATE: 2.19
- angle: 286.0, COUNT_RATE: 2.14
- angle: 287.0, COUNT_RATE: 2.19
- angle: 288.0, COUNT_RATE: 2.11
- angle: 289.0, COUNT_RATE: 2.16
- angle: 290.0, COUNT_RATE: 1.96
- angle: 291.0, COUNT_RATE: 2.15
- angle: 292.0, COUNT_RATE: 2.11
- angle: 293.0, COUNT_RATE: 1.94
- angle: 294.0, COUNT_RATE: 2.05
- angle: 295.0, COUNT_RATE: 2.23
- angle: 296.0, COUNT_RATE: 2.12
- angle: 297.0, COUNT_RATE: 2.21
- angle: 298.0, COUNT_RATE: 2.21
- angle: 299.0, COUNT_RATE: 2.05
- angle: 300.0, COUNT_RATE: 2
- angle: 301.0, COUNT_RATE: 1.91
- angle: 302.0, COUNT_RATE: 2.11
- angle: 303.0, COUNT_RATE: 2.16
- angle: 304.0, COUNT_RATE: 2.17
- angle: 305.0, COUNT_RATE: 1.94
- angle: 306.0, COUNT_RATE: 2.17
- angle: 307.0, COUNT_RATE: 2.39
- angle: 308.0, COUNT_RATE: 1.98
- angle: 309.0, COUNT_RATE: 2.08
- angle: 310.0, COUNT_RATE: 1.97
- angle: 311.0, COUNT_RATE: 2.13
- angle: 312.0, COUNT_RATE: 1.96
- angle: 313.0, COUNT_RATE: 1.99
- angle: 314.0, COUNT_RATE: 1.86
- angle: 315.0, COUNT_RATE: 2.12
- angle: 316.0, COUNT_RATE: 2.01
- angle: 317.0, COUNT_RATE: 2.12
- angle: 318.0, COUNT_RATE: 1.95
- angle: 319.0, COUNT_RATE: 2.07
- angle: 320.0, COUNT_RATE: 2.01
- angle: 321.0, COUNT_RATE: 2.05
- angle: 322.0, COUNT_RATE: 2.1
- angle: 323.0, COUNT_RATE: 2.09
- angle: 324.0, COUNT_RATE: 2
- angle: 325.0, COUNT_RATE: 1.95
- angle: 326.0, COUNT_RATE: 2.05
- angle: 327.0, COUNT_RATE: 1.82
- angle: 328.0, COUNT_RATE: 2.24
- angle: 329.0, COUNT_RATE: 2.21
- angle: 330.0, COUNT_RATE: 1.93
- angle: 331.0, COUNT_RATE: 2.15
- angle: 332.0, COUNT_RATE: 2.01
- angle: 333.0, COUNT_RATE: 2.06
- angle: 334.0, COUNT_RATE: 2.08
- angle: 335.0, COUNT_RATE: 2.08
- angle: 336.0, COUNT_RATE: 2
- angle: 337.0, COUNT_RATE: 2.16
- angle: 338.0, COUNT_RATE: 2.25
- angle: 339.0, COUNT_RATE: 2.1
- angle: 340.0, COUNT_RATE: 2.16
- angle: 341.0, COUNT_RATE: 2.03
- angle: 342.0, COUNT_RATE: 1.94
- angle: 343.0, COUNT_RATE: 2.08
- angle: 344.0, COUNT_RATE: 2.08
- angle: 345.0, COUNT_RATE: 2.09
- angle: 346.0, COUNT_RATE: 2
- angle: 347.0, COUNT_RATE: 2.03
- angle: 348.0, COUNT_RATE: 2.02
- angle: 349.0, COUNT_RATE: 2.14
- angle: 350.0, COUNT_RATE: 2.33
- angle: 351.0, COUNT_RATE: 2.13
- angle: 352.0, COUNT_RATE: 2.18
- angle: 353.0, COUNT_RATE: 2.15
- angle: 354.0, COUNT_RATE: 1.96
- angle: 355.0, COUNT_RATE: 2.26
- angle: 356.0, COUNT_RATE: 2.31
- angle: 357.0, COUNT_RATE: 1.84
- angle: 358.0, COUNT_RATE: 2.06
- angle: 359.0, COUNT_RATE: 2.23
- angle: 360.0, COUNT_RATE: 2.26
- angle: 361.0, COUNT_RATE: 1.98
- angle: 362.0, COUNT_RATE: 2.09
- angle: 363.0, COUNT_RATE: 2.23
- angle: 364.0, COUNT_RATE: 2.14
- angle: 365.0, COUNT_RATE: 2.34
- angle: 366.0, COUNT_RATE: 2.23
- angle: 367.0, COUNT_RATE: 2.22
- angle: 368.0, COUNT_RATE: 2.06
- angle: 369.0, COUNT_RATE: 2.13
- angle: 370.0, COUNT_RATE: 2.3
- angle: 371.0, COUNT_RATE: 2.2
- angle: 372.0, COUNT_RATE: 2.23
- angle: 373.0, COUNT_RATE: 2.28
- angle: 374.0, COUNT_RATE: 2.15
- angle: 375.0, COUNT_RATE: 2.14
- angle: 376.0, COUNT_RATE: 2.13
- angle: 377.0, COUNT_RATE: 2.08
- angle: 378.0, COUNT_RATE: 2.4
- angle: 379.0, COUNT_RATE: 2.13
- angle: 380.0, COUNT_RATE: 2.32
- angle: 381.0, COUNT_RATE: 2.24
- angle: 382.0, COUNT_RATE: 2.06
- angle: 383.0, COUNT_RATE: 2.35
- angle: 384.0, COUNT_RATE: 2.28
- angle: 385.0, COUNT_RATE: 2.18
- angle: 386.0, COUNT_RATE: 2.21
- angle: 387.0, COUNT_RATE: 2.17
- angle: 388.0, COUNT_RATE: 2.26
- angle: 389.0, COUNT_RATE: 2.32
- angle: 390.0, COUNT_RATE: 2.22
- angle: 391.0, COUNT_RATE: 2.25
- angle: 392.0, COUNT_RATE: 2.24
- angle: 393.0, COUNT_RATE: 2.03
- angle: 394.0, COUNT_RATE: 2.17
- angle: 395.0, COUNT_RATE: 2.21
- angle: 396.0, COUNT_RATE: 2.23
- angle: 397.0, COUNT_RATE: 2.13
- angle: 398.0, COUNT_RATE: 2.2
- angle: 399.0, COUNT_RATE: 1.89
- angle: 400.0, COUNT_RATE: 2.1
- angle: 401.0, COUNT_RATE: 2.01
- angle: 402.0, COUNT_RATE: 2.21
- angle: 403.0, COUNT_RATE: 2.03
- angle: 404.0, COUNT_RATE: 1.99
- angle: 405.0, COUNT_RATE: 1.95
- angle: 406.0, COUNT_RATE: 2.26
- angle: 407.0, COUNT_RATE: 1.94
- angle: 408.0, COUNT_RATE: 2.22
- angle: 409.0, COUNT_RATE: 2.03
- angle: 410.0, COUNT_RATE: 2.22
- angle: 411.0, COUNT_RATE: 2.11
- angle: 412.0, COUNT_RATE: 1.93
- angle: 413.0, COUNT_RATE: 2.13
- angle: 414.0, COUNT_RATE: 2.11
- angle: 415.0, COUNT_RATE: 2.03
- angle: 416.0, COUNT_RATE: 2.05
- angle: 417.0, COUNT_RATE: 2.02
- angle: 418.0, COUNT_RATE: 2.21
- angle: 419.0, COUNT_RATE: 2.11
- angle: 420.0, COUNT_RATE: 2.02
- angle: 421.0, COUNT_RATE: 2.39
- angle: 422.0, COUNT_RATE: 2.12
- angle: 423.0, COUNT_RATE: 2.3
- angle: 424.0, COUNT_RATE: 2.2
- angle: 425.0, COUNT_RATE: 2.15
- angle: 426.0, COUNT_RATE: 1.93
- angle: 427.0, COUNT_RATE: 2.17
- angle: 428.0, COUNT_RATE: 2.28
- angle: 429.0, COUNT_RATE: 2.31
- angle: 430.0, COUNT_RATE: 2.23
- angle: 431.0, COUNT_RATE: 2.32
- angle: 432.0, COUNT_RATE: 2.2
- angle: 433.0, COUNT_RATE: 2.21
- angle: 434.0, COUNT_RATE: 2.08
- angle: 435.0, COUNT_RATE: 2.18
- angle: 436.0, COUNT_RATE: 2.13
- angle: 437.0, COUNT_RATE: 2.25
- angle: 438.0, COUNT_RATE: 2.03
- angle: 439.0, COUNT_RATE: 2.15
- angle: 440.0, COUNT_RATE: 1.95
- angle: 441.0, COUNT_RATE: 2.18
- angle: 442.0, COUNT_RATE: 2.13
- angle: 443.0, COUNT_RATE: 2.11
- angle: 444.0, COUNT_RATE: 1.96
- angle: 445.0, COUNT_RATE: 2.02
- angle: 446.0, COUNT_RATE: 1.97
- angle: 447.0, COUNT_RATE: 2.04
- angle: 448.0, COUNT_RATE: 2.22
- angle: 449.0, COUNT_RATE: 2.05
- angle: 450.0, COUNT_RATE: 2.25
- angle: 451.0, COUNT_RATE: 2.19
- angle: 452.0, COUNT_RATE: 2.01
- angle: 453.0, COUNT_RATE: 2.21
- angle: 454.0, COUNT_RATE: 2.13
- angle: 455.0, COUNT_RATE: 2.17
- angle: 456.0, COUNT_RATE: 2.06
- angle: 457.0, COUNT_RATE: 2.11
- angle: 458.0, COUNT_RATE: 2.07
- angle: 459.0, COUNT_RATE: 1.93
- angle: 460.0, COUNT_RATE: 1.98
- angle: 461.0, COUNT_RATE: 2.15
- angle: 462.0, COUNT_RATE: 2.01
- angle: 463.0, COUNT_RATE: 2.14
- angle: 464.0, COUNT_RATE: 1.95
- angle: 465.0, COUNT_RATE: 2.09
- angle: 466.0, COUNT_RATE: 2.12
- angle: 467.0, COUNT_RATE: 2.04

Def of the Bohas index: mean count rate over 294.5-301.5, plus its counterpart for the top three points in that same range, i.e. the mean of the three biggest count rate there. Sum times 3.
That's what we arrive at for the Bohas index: 13.0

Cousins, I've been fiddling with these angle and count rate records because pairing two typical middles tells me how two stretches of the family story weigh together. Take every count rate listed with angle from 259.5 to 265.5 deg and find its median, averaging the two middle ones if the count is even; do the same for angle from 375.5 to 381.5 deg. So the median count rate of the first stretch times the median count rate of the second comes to 4.82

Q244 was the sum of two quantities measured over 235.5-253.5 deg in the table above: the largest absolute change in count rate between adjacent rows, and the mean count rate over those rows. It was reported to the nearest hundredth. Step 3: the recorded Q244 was 2.36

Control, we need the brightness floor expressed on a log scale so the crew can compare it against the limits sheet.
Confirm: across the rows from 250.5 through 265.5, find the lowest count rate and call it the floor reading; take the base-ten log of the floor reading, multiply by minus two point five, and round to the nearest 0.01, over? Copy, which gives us -0.72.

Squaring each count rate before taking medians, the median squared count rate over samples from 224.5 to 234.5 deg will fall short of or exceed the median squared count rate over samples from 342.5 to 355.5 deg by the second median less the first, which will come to 1.5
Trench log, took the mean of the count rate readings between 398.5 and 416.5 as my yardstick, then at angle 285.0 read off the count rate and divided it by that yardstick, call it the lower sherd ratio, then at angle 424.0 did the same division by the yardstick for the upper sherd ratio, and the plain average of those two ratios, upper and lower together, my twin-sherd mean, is 1.06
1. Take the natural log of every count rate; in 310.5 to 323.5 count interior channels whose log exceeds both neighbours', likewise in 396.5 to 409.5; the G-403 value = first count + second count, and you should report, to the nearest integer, 10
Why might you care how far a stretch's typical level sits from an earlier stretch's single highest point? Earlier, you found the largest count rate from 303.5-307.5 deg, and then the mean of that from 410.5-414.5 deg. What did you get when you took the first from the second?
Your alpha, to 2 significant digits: -0.32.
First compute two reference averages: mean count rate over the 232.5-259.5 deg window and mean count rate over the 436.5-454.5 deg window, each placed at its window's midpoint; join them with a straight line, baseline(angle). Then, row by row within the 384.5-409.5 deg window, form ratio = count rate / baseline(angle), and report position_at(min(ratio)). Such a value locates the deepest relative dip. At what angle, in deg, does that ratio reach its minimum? 399.0 deg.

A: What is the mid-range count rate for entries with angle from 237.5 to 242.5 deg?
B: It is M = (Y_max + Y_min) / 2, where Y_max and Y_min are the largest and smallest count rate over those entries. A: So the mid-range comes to 2.12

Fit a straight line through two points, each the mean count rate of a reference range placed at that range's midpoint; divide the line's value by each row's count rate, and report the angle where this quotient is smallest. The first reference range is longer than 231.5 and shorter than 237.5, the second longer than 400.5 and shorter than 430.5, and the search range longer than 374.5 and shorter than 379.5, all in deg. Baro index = 378.0 deg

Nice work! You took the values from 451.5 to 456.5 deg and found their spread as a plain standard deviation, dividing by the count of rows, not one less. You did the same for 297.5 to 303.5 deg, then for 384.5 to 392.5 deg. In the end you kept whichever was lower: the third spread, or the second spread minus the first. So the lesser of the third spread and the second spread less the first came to 0.03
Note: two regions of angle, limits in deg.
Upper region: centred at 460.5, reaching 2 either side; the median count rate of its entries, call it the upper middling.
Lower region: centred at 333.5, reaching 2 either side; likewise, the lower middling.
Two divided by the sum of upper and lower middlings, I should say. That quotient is 0.492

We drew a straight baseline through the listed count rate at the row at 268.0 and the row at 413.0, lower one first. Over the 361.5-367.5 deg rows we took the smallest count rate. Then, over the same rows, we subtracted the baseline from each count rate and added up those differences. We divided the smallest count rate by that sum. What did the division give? 7.2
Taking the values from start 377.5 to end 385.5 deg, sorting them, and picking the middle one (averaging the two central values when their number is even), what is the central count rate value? 2.26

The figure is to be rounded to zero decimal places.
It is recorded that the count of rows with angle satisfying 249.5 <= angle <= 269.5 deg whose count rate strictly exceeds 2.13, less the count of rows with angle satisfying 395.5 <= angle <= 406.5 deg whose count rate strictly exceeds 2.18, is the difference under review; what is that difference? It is 10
